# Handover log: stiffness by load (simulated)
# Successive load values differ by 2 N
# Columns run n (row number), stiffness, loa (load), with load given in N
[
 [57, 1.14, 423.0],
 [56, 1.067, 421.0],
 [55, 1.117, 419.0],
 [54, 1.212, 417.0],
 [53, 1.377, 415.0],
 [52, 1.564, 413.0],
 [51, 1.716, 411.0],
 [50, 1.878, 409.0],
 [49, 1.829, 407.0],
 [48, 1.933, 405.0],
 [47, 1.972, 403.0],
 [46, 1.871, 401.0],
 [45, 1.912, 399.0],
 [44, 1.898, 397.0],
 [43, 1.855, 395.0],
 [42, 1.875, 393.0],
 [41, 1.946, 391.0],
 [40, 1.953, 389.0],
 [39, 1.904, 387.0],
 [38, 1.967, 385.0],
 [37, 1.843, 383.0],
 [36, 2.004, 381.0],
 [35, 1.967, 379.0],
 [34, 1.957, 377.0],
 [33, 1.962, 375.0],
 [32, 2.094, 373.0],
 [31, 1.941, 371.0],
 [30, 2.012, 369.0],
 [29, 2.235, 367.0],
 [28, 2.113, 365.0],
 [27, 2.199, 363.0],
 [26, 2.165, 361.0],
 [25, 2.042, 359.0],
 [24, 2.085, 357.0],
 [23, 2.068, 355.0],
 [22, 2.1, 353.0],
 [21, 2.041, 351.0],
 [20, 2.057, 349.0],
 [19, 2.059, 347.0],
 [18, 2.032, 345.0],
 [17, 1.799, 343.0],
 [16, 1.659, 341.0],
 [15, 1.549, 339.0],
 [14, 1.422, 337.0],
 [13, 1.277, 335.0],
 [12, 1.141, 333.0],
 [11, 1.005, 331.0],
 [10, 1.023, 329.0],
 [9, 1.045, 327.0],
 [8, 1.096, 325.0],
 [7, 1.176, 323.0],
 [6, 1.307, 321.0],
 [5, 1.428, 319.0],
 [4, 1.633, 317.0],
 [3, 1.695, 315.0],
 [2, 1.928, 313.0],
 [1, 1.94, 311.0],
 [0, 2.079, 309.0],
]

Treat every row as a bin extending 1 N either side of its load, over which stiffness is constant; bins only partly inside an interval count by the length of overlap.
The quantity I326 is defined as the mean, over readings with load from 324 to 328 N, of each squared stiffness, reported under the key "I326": 1.1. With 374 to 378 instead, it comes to 3.8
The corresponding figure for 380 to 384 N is 3.7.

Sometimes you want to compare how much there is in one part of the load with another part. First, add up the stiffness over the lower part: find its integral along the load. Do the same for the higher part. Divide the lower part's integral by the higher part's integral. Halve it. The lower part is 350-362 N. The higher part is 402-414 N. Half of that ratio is 0.57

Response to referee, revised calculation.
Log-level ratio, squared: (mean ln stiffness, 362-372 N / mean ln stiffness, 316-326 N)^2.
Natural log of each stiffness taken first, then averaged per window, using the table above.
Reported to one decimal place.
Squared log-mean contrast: 7.3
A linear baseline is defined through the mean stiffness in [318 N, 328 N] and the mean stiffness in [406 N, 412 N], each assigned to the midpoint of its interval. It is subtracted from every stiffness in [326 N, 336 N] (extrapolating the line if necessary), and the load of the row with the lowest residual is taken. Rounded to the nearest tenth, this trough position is 331.0 N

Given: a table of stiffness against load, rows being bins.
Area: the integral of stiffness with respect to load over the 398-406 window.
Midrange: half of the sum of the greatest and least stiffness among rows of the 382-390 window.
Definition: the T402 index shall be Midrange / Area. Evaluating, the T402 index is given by 0.124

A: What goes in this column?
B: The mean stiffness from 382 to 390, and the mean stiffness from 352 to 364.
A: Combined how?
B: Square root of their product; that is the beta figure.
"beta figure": 2.01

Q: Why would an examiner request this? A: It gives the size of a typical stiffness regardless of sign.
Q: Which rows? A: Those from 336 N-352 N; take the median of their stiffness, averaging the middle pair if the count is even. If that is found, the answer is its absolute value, 1.92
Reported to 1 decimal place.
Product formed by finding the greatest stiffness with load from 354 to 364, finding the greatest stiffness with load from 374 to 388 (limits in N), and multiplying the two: 4.4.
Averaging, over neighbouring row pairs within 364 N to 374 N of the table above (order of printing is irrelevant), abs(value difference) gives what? 0.14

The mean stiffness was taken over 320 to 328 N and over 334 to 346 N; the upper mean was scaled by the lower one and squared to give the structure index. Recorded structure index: 2.0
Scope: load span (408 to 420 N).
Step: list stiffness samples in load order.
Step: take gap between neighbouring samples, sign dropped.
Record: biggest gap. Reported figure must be 0.19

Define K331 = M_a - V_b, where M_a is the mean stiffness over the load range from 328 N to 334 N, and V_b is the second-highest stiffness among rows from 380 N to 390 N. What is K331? -0.9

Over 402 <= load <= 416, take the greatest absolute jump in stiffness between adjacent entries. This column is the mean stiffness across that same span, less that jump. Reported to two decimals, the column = 1.57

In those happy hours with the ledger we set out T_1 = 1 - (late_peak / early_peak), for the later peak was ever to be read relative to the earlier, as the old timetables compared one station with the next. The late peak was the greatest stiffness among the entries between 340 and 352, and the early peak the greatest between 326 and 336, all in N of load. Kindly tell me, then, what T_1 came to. -0.61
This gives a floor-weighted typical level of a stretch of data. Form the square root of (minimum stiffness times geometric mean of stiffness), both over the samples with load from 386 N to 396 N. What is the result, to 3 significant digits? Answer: 1.88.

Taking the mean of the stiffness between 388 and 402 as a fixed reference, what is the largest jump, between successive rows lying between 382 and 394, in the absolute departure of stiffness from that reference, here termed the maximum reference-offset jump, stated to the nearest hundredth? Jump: 0.06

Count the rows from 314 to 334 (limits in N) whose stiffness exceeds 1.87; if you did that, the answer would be 0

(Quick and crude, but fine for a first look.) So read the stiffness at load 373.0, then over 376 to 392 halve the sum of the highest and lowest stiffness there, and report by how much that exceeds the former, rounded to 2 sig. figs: -0.17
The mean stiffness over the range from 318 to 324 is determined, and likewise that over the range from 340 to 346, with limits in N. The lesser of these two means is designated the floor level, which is 1.3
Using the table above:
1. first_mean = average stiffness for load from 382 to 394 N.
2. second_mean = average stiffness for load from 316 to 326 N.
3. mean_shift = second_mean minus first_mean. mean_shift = -0.6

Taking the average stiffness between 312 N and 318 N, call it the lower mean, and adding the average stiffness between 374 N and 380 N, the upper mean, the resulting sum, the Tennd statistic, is 3.71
